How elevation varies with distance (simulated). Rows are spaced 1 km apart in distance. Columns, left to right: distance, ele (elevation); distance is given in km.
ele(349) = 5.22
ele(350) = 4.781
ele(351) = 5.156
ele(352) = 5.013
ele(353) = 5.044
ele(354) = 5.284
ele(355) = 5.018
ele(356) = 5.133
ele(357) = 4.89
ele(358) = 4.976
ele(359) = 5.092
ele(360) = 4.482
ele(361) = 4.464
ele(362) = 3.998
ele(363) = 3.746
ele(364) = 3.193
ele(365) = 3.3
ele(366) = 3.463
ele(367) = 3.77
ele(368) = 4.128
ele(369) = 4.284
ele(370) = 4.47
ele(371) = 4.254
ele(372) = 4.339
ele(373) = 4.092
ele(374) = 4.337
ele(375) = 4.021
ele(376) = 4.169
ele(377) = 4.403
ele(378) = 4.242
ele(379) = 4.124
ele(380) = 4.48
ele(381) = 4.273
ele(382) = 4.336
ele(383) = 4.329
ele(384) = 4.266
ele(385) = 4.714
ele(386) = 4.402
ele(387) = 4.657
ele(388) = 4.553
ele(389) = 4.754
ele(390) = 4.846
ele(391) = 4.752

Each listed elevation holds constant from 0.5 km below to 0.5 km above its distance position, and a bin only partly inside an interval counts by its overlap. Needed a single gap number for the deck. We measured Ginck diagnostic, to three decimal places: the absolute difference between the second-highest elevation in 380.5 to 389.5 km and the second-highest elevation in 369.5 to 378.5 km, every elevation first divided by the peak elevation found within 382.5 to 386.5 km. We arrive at 0.066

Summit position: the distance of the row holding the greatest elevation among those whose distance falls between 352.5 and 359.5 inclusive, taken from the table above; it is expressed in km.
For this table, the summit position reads 354 km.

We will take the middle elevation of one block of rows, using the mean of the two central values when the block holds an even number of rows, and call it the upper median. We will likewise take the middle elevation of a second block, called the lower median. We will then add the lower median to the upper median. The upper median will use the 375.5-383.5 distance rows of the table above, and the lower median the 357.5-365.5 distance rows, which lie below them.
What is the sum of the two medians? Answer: 8.53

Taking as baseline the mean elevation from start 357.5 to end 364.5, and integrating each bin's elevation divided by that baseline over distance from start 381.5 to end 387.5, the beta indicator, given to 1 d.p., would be 6.2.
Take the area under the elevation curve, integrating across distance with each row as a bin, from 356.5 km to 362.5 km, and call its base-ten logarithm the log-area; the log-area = 1.45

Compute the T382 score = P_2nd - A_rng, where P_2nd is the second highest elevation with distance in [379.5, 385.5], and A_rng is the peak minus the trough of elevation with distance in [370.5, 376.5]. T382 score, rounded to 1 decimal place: 4.2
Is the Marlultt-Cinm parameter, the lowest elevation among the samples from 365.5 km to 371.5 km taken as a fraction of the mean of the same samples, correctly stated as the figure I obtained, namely 0.853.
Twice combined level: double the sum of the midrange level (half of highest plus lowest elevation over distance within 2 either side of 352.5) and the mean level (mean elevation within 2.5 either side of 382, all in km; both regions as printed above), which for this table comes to 19.0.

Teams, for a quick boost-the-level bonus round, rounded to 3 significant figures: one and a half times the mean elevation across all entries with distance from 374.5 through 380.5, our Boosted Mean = 6.36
